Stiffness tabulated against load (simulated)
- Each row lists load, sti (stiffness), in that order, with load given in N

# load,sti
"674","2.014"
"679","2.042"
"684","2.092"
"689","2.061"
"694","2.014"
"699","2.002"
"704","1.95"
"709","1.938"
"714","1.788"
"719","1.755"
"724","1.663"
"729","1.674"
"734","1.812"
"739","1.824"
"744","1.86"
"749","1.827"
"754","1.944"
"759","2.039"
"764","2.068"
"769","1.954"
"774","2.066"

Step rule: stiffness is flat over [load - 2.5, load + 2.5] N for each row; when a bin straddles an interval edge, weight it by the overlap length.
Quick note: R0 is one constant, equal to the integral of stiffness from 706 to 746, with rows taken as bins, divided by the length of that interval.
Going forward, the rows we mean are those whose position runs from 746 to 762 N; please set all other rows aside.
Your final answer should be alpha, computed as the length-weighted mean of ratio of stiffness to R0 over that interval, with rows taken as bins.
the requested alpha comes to 1.08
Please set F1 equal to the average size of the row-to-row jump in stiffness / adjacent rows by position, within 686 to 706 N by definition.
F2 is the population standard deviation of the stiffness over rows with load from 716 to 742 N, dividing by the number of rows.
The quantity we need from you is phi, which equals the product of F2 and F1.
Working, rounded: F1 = 0.037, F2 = 0.07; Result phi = 0.0025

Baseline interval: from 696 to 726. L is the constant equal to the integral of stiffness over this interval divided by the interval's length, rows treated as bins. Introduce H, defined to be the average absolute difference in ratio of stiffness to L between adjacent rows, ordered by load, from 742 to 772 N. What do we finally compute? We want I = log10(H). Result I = -1.379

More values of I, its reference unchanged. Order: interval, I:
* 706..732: -1.414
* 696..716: -1.415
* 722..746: -1.576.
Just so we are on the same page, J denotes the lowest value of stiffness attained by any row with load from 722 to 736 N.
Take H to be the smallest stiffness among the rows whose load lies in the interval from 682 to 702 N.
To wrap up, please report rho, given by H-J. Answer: 0.34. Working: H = 2.002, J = 1.663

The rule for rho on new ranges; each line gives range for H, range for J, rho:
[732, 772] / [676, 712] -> -0.13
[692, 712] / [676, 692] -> -0.10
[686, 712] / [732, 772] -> 0.13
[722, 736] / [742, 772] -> -0.16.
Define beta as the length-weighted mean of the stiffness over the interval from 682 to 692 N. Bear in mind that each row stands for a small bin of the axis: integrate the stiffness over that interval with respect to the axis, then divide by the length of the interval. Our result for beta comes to 2.07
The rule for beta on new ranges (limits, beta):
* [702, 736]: 1.79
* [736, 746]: 1.84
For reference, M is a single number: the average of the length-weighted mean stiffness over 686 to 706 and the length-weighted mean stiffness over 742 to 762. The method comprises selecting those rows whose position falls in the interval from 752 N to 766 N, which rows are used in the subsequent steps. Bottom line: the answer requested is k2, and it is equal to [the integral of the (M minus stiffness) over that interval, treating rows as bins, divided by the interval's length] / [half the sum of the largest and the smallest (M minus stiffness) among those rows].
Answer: 1.30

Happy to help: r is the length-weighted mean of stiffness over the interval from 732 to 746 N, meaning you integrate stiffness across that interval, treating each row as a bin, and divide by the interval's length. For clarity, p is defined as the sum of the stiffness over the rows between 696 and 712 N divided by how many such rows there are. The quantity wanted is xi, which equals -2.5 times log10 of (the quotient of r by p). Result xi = 0.08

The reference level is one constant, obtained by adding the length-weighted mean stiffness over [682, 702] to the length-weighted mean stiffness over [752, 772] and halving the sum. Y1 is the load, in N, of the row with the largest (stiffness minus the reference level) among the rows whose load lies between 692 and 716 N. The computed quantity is 694 N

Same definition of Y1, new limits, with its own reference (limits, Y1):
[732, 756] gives 754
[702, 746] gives 704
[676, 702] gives 684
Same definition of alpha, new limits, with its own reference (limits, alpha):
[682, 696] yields 1.15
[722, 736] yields 0.96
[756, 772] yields 1.13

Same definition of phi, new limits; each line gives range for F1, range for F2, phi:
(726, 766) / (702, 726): 0.0072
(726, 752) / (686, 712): 0.0025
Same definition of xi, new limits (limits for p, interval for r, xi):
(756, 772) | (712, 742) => 0.15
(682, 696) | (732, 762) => 0.09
